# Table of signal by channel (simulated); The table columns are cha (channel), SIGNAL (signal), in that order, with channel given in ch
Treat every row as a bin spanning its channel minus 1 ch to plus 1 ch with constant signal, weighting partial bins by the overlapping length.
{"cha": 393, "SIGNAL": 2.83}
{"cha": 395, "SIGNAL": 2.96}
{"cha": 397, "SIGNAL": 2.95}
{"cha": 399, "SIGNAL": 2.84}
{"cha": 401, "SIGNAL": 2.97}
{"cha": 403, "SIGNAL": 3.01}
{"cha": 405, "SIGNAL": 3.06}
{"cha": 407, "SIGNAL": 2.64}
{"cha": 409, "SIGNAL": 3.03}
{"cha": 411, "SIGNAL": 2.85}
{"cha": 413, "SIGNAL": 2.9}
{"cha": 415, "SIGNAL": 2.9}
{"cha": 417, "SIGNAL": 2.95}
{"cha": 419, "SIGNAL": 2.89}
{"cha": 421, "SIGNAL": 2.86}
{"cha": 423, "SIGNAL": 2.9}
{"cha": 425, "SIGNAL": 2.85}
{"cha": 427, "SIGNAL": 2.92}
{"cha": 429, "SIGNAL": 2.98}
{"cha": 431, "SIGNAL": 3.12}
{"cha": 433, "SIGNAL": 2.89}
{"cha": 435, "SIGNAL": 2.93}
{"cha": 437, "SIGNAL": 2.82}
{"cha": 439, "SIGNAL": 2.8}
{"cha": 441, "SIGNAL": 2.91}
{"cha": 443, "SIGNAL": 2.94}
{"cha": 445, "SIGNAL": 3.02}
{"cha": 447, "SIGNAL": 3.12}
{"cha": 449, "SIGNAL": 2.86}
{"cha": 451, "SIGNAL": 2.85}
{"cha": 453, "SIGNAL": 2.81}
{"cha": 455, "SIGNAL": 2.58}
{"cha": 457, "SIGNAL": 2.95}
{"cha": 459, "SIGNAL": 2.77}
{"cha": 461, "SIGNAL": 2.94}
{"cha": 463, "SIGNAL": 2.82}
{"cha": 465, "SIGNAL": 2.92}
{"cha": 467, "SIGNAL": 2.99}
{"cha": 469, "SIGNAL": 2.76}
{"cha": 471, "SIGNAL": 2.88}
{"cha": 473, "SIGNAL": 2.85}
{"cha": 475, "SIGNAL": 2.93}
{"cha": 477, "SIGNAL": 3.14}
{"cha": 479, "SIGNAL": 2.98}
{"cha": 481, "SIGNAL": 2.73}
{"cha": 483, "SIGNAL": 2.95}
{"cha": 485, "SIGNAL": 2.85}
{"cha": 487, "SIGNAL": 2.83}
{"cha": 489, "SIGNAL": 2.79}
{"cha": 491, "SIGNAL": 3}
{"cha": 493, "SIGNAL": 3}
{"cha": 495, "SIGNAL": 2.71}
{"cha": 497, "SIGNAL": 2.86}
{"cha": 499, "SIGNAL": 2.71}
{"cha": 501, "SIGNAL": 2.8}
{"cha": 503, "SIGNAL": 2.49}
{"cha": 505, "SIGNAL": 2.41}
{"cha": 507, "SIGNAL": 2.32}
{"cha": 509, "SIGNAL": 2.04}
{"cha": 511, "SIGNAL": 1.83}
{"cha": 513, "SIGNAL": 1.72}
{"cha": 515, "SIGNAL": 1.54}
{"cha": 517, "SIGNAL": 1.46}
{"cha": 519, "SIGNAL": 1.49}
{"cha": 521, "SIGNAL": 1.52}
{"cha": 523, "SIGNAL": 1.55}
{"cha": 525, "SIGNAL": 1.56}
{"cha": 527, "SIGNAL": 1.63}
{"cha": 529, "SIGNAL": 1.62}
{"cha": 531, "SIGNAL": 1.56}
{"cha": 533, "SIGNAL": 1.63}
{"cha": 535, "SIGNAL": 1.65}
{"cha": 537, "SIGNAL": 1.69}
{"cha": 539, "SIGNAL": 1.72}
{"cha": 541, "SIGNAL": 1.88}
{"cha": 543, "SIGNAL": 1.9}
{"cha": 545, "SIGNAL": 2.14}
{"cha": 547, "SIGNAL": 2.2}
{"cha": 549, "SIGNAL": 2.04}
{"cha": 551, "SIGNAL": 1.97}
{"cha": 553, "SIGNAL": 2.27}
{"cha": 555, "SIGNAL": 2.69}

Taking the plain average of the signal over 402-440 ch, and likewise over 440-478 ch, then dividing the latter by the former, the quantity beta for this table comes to 0.995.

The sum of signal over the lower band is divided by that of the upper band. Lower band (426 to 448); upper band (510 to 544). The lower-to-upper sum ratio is 1.2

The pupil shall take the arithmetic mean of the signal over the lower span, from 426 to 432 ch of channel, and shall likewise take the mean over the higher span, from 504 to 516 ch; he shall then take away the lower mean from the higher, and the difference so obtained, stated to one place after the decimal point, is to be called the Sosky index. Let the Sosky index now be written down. -1.0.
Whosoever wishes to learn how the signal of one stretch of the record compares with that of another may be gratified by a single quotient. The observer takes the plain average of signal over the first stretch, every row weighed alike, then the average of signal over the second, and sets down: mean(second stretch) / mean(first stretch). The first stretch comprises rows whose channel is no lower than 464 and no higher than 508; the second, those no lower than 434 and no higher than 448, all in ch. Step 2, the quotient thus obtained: 1.0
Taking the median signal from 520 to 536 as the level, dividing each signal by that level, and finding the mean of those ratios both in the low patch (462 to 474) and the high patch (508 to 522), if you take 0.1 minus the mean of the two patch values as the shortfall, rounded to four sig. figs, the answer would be -1.324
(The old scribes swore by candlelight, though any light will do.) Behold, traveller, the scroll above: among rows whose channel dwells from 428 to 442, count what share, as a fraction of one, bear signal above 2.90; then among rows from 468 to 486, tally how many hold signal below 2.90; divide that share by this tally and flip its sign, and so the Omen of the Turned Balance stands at -0.114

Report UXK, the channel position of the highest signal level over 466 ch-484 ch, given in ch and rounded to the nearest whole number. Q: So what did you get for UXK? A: 477 ch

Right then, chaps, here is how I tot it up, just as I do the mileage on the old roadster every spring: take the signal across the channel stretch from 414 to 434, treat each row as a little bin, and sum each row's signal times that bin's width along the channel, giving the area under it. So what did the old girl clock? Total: 59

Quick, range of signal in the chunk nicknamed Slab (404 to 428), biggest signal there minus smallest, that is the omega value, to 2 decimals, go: 0.42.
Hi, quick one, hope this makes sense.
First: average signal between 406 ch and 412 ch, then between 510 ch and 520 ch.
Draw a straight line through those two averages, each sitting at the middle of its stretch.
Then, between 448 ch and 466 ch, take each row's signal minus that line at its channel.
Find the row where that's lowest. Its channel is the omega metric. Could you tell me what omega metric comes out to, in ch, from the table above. 455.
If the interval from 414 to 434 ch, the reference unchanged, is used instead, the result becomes 415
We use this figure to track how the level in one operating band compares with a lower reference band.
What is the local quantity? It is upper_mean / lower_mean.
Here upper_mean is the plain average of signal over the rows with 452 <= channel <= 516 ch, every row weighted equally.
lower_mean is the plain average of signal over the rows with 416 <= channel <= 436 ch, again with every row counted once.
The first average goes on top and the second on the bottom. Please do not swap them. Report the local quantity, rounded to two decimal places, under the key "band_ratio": 0.92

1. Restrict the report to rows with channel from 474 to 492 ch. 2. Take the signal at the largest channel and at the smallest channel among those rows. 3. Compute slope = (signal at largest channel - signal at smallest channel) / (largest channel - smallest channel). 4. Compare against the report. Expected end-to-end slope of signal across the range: 0.0044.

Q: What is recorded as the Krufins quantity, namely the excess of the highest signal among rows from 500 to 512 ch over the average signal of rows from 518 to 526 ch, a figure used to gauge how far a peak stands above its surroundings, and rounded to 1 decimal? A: 1.3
